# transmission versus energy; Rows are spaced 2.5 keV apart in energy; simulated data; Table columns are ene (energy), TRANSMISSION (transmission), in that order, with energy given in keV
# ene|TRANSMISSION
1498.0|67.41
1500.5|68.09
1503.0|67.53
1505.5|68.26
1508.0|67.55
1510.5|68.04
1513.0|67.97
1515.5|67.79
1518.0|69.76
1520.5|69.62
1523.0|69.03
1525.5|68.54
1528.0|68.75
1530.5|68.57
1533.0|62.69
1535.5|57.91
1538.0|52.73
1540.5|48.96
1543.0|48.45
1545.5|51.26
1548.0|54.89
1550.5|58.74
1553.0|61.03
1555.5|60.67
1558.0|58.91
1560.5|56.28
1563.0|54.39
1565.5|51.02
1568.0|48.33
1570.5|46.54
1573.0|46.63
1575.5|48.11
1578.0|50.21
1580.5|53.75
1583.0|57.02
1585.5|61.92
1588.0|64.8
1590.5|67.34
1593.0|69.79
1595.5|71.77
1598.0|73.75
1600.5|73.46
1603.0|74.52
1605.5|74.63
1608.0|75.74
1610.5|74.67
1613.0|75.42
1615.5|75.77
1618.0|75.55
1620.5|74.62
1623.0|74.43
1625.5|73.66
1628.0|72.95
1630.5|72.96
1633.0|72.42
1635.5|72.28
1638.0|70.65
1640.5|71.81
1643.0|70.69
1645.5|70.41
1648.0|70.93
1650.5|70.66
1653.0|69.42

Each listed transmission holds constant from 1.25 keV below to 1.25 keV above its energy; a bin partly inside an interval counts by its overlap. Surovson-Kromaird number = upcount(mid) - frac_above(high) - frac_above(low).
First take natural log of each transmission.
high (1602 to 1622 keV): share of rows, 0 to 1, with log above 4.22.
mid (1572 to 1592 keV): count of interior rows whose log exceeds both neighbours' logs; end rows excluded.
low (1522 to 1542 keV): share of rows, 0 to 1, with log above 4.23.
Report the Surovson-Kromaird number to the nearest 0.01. -1.25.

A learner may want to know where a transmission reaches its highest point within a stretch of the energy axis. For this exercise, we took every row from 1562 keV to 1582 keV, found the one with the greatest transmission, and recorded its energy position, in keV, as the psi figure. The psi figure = 1563.0 keV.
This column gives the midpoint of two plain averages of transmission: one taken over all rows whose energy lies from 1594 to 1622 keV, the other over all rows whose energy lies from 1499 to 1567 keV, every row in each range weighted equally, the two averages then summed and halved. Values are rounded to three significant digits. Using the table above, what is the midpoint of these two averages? 68.1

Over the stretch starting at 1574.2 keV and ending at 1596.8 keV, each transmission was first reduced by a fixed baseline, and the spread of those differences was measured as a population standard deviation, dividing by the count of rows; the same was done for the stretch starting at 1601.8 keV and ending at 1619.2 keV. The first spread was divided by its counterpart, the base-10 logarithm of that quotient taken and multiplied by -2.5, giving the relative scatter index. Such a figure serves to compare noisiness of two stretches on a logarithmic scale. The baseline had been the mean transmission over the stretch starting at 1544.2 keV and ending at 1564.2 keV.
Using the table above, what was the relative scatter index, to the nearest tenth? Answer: -3.0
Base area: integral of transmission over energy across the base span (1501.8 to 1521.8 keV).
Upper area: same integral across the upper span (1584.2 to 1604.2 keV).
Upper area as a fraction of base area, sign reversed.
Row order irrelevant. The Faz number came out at -1.02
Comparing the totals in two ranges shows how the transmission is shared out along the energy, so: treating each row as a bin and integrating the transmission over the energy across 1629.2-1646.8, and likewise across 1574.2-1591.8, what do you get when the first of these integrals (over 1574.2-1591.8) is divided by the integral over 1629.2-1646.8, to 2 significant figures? 0.80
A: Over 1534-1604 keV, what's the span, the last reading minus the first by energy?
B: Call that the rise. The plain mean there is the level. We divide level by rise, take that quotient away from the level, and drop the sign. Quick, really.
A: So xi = 54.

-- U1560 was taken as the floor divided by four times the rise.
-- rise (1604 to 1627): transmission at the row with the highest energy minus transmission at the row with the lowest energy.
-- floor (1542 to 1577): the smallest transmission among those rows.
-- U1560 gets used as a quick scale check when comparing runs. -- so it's -12.0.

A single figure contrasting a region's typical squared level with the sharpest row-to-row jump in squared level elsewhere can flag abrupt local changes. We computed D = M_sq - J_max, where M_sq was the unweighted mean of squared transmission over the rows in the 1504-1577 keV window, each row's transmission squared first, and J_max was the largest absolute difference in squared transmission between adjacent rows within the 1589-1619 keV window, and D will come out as 3256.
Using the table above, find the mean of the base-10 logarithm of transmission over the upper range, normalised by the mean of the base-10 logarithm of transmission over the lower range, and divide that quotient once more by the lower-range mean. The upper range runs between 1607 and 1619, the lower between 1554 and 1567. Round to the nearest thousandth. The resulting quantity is 0.614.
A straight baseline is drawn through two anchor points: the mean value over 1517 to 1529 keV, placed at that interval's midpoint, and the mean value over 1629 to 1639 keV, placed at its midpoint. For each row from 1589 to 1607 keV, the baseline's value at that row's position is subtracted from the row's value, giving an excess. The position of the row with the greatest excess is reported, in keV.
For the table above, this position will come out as 1605.5 keV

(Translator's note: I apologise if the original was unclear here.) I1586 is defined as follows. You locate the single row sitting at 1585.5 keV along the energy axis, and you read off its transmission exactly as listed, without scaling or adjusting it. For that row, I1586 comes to 61.92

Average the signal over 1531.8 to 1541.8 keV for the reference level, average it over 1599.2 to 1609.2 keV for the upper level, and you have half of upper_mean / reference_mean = 0.67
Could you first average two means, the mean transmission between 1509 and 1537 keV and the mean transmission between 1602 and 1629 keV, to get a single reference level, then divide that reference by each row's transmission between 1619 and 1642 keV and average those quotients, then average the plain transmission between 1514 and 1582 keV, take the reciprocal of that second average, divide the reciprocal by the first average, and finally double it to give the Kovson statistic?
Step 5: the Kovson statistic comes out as 0.0357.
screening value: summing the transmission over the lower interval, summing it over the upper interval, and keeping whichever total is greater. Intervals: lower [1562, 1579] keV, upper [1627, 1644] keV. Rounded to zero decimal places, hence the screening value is 504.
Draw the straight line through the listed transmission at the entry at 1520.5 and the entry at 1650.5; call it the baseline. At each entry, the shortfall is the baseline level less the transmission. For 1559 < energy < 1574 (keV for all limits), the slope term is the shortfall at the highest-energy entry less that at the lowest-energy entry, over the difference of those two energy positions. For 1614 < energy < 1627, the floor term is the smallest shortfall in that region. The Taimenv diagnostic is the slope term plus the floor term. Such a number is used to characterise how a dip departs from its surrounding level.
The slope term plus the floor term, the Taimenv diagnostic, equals -4.6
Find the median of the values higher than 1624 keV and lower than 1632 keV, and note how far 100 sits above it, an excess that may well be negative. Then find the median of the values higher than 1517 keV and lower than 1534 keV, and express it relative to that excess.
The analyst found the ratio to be 2.54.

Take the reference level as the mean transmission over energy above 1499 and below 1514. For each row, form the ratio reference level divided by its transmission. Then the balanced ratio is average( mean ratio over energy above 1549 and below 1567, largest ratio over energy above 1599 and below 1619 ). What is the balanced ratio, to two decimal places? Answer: 1.06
